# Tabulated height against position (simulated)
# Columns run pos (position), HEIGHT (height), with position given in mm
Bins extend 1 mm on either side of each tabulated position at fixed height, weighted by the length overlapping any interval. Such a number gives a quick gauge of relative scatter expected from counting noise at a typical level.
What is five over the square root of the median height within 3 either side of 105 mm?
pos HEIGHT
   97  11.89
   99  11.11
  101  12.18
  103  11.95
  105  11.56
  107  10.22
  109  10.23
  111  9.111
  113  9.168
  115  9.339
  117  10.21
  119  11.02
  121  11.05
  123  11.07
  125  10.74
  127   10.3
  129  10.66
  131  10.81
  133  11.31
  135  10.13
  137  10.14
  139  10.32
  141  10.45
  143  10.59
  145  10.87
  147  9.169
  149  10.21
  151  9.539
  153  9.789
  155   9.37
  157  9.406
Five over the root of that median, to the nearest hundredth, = 1.47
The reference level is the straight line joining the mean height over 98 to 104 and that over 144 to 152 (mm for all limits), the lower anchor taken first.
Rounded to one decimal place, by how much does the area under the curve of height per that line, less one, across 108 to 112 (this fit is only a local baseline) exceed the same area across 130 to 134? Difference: -0.8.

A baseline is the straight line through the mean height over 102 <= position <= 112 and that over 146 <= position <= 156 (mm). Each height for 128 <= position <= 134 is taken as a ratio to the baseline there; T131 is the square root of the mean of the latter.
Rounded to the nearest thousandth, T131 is 1.042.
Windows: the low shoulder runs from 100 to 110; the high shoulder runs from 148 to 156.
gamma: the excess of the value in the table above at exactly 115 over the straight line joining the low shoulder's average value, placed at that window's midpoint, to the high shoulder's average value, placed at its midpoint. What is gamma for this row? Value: -1.57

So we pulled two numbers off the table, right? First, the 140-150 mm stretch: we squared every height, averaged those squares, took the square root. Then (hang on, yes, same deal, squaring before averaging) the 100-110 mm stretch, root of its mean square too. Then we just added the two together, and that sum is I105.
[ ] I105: 21.5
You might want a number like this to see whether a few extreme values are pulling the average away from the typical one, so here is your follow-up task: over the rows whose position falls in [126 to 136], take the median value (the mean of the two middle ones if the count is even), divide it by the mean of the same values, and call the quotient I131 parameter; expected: 1.00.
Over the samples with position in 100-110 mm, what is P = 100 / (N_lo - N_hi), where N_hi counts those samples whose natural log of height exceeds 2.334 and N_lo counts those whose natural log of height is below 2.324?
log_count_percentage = -33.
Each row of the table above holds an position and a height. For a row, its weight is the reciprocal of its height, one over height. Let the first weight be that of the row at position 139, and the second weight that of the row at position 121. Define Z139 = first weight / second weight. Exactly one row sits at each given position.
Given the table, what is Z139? 1.07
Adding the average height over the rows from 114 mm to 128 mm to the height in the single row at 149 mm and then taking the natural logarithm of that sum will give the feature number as 3.03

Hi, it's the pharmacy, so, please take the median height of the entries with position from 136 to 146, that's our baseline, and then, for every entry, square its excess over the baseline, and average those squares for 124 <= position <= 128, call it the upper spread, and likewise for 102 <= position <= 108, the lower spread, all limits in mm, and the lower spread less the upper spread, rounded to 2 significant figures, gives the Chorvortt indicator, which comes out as 1.1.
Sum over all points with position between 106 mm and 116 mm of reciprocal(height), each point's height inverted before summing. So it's 0.522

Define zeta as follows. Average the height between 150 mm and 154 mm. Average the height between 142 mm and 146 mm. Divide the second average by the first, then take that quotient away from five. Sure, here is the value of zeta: 3.89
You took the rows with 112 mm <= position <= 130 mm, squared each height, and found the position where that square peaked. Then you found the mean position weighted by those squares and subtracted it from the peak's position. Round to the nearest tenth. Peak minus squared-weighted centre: 1.6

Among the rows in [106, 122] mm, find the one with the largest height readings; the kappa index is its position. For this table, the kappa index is 121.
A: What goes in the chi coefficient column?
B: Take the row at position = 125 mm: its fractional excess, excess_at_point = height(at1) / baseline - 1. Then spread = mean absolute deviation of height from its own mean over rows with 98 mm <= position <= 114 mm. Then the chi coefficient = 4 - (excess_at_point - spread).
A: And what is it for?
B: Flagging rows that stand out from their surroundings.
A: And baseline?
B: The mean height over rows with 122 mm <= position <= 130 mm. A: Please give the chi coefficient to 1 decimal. 5.0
